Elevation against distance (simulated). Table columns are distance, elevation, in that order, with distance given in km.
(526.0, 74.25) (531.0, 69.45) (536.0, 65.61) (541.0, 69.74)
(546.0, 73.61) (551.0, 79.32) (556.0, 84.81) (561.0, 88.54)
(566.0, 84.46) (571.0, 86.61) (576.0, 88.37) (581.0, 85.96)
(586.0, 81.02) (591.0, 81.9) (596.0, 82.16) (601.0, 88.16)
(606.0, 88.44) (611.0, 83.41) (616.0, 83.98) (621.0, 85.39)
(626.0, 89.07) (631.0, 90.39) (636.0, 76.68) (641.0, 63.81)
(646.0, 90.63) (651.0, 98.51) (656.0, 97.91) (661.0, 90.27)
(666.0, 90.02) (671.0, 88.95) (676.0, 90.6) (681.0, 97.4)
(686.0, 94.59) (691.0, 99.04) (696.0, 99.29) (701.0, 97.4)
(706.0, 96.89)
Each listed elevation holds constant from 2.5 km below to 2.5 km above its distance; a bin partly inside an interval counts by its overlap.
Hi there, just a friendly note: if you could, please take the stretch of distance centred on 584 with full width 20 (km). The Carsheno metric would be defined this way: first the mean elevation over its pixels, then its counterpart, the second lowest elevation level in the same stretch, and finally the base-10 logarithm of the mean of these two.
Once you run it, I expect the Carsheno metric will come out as 1.92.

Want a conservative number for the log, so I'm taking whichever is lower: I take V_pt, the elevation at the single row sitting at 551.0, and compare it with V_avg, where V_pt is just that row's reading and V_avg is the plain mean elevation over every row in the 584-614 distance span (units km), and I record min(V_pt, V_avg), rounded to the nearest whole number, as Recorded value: 79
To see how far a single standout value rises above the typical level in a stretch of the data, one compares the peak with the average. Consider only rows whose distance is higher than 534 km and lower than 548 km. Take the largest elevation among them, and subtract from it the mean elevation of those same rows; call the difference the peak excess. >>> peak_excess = 4.0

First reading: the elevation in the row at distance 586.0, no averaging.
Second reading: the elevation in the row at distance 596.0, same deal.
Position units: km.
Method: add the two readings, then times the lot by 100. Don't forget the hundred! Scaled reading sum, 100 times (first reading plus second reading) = 16318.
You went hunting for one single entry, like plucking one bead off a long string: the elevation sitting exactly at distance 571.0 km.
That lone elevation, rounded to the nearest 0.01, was 86.61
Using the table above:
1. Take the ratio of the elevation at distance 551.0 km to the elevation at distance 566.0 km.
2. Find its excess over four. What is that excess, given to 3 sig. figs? -3.06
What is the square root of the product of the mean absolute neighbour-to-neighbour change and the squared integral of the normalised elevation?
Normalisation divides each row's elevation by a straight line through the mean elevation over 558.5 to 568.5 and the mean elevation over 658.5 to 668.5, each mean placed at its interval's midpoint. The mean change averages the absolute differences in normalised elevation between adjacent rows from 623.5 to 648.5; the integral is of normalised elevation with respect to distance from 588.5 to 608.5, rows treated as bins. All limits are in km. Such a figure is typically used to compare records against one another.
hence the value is 8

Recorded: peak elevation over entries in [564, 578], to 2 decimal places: 88.37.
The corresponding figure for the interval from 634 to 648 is 90.63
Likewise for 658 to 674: 90.27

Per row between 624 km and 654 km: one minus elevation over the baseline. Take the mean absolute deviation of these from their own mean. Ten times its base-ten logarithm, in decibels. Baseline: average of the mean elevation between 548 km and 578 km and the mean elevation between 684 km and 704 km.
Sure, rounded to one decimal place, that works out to -9.7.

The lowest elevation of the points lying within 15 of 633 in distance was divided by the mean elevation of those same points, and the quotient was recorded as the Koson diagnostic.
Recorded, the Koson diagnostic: 0.77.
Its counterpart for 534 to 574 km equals 0.83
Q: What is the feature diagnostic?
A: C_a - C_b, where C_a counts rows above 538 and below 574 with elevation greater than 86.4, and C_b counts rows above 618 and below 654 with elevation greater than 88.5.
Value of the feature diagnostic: -2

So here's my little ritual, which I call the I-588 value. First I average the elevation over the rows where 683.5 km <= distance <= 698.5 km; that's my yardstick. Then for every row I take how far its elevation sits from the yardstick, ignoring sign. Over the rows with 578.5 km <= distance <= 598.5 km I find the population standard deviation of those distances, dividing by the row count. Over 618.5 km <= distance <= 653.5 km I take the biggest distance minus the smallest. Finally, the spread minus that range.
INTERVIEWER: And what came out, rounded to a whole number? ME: -31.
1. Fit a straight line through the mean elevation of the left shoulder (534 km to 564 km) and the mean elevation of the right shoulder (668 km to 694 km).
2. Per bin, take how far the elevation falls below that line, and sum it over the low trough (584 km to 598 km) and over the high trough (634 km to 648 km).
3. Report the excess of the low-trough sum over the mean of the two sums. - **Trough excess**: -17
